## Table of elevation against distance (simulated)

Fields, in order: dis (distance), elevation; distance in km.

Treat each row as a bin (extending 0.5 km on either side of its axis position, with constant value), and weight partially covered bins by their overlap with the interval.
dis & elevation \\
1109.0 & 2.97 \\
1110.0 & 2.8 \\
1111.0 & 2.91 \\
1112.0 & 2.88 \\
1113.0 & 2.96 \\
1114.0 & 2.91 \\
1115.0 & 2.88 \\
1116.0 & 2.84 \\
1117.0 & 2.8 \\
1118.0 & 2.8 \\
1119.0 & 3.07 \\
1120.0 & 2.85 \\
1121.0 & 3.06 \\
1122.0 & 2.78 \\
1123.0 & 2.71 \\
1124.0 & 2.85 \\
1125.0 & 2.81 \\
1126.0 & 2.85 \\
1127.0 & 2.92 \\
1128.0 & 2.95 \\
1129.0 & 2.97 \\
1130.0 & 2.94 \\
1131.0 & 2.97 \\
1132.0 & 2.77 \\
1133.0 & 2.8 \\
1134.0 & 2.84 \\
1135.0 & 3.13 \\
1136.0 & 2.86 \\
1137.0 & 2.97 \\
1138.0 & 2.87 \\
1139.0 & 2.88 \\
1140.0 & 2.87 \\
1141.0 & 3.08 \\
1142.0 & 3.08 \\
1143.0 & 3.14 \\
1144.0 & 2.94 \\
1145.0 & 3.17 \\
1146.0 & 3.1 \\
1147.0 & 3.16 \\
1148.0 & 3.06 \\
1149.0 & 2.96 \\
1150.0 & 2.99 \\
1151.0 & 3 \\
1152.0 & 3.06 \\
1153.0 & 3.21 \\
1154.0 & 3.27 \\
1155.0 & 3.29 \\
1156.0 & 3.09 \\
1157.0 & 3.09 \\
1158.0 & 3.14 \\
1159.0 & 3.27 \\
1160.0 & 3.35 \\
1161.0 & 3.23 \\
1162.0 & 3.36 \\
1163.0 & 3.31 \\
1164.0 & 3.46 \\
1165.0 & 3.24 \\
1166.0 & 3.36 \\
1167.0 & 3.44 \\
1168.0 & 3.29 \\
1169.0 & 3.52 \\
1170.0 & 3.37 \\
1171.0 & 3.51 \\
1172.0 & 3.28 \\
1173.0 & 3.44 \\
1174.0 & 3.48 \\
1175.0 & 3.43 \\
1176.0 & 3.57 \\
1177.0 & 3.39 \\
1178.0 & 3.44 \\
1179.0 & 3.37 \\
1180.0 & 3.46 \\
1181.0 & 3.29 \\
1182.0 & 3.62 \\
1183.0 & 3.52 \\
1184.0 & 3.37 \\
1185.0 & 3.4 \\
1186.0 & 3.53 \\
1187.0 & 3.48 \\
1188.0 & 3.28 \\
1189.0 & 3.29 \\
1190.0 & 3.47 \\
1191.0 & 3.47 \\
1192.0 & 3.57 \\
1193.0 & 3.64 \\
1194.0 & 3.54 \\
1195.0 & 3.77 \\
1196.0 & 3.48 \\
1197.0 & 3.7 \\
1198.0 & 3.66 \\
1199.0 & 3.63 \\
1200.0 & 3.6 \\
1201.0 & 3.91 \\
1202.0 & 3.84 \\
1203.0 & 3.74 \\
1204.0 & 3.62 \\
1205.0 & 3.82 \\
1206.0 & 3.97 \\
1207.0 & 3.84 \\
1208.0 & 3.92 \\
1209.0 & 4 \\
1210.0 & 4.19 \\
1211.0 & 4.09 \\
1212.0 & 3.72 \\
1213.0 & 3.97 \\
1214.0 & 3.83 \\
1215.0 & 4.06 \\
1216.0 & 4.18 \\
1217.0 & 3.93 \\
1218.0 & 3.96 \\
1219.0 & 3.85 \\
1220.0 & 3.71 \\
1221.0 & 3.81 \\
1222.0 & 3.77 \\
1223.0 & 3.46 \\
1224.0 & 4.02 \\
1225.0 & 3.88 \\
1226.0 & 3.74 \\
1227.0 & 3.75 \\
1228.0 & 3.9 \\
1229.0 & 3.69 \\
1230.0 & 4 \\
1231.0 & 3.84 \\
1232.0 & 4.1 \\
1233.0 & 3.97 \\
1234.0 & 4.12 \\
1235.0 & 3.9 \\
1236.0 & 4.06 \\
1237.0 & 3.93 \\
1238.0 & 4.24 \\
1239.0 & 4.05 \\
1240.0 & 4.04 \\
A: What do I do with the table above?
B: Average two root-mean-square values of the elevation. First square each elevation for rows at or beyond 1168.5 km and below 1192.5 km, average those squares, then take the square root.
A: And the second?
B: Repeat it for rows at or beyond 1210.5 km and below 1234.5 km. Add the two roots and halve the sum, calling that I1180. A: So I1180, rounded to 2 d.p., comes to 3.67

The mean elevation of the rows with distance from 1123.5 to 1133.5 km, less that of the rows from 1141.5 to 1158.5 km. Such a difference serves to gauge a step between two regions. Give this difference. -0.2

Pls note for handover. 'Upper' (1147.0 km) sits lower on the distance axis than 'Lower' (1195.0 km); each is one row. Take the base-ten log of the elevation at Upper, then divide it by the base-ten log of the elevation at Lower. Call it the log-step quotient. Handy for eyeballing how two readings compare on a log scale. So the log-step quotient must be 0.87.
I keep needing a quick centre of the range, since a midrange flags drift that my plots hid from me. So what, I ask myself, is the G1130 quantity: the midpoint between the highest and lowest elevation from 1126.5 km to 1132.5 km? 2.87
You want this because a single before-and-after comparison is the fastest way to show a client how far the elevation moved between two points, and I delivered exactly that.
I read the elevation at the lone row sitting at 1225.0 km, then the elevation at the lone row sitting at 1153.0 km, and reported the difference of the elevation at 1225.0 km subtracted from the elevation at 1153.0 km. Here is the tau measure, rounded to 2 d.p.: -0.67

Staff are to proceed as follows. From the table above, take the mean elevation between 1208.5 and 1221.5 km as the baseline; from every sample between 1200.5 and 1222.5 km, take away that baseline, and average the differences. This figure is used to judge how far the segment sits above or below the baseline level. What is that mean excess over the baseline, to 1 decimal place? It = 0.0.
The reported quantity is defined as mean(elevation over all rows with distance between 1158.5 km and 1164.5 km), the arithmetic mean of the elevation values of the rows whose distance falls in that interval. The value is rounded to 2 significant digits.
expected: 3.3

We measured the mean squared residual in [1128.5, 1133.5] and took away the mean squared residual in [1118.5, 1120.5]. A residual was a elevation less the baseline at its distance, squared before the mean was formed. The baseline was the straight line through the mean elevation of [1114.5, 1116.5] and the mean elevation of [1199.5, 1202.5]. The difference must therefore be 0.012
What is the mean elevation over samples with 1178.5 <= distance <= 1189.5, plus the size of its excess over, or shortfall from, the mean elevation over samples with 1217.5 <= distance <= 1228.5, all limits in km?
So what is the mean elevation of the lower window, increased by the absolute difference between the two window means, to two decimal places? 3.80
